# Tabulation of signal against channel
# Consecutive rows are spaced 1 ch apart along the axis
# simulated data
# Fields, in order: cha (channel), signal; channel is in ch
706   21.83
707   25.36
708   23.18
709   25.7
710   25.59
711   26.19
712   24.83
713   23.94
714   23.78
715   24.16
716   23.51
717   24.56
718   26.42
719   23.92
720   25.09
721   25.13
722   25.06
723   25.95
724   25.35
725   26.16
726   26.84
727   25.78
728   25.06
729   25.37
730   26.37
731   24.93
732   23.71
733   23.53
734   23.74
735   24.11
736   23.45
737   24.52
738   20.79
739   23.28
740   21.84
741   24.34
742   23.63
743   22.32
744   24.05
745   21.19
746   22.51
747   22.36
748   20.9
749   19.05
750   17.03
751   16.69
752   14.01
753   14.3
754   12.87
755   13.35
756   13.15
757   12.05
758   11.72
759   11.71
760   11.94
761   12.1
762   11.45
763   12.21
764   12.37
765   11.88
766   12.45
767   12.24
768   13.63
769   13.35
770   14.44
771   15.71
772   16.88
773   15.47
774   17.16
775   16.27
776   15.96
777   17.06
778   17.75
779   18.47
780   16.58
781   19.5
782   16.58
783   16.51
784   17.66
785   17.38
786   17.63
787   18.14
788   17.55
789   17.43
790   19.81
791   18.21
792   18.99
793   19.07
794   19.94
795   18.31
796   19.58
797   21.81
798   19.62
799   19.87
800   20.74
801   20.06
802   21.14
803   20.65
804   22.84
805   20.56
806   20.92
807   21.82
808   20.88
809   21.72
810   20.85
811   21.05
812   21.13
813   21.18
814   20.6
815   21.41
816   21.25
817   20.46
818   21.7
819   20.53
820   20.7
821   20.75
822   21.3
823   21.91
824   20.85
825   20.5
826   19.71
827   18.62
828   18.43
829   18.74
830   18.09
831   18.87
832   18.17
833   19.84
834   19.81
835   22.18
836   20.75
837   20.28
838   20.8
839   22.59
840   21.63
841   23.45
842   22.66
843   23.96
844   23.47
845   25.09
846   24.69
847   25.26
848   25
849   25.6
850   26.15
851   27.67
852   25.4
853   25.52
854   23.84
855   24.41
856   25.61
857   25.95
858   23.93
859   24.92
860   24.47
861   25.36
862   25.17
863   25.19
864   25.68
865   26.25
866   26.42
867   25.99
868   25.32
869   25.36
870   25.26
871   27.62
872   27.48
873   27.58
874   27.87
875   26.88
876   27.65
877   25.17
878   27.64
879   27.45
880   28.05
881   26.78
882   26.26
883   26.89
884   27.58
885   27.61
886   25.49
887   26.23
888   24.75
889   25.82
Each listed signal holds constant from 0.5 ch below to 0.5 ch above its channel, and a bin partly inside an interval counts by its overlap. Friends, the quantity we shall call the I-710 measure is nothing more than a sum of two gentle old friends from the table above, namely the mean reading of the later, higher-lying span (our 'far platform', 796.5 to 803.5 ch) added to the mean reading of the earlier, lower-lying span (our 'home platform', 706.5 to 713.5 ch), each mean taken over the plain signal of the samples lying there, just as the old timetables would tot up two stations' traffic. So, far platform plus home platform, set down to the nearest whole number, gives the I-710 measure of 46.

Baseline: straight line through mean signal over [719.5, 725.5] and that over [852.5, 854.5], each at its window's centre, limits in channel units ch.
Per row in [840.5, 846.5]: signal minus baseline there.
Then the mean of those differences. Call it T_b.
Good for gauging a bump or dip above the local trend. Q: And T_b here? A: -0.9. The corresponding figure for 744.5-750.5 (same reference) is -4.8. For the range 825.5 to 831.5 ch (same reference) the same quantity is -6.1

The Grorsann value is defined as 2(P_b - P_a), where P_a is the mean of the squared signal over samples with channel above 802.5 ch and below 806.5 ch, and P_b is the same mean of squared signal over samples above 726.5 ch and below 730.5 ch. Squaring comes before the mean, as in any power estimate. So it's 412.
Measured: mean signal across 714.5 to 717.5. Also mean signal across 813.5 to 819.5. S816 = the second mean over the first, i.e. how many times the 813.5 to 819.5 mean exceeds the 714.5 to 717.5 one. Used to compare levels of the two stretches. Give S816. 0.87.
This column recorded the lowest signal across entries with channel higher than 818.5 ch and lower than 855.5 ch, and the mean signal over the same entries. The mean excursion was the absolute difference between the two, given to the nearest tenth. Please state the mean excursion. 4.0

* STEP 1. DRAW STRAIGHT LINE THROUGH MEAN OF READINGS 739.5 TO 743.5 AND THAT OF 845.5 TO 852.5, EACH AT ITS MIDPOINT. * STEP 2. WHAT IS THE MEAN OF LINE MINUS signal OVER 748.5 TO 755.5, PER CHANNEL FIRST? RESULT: 8.0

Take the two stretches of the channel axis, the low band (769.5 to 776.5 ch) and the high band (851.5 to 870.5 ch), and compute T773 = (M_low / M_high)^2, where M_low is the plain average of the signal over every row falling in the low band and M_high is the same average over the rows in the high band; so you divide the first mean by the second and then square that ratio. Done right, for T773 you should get 0.4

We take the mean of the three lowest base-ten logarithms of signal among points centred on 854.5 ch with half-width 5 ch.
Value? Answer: 1.38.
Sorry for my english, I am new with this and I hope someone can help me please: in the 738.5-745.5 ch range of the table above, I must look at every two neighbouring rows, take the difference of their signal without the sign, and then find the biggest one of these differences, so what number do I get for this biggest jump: 2.9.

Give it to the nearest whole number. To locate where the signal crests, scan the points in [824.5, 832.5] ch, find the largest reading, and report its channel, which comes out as 825 ch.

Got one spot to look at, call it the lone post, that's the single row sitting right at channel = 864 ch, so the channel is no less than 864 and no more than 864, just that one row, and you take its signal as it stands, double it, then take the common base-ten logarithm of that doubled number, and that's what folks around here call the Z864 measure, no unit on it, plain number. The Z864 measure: 1.71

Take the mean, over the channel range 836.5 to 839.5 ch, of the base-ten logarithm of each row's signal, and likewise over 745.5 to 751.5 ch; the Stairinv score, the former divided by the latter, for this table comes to 1.03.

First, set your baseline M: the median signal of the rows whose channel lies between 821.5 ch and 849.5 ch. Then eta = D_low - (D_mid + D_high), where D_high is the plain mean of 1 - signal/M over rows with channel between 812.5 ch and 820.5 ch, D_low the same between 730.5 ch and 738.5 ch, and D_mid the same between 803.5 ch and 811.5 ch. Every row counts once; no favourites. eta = -0.11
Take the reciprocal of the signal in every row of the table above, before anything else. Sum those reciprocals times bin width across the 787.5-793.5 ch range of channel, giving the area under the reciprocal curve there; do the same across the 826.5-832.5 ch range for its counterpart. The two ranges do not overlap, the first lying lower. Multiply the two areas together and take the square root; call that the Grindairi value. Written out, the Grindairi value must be 0.325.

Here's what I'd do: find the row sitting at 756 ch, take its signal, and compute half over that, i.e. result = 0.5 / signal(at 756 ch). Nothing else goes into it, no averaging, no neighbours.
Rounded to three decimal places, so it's 0.038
